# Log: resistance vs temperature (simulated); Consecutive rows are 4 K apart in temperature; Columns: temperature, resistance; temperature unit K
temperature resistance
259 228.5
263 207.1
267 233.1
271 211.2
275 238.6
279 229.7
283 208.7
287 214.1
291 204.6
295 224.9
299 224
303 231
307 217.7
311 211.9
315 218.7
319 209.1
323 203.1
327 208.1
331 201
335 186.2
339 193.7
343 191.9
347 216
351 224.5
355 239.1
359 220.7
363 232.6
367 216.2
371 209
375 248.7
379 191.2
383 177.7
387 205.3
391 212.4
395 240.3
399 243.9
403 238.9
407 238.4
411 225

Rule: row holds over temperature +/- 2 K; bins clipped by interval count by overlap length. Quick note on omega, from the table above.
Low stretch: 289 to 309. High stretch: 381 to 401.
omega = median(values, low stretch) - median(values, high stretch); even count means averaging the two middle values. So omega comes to 12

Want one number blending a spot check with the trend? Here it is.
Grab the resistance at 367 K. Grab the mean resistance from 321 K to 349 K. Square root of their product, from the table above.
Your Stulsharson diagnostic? 208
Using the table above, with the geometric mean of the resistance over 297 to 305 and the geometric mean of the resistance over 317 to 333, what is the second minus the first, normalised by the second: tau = -0.11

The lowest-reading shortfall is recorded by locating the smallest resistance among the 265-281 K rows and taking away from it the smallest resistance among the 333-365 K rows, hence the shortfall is 25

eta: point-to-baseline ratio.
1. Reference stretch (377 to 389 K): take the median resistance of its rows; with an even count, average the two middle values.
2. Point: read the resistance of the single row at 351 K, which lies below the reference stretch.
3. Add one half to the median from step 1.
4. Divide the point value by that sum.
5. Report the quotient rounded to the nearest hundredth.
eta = 1.17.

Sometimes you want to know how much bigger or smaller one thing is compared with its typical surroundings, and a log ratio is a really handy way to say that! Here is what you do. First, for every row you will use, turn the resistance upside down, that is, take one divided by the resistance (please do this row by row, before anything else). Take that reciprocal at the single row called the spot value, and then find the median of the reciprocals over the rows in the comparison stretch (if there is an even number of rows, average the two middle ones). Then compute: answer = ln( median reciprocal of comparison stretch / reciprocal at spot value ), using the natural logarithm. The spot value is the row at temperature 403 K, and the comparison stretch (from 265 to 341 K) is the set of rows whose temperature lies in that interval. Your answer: 0.12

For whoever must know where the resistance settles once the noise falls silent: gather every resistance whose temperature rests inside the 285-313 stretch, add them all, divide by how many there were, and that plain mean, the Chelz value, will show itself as 218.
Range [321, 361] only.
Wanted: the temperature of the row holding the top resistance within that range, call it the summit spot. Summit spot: 355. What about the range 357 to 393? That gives 375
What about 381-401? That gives 399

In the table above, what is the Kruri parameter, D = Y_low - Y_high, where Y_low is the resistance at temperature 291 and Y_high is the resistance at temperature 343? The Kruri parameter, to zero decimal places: 13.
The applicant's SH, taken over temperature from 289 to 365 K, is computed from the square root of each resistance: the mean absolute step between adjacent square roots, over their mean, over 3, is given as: 0.008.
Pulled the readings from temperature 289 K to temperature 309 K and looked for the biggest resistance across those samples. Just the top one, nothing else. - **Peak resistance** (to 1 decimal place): 231.0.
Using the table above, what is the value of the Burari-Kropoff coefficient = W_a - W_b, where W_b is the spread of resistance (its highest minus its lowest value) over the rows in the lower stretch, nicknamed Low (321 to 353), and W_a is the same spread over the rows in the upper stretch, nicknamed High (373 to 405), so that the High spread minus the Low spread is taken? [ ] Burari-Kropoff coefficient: 33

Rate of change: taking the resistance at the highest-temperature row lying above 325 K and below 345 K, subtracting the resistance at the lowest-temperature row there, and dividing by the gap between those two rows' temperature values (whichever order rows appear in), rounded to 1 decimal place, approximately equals -1.0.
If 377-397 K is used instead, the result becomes 3.1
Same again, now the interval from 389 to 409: 1.6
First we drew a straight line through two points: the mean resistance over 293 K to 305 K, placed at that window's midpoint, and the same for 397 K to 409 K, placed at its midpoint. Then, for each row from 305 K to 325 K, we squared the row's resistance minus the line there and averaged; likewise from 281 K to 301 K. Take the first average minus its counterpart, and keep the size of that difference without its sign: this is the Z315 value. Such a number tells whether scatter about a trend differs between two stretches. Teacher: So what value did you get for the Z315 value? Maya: 154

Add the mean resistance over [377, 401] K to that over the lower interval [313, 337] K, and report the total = 416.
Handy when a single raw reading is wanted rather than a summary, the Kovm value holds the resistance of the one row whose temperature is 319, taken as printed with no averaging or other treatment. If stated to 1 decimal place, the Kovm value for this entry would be 209.1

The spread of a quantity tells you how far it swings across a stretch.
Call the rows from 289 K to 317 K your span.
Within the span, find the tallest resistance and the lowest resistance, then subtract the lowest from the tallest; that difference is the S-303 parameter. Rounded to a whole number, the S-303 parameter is 26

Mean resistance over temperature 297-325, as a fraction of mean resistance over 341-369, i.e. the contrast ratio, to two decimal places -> 0.98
